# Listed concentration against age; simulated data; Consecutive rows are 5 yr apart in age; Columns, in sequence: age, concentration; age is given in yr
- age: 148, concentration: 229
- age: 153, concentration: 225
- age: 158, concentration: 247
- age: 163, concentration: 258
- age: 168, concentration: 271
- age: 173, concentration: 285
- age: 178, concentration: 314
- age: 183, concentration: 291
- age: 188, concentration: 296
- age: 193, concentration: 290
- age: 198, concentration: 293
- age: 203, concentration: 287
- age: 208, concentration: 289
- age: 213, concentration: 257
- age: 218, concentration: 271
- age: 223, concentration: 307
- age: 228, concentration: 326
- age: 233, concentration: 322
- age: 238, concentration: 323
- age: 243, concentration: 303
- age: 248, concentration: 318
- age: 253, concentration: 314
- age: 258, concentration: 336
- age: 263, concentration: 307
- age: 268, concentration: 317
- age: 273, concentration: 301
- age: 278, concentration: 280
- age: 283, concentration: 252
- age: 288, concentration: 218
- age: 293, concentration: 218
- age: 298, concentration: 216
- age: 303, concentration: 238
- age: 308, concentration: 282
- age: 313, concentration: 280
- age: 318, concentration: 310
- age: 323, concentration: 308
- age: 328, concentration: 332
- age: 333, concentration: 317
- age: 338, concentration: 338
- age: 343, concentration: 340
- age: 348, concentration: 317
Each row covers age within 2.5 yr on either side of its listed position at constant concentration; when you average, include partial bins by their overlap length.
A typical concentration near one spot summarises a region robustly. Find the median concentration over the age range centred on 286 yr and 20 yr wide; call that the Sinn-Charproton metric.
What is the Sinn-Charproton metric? 235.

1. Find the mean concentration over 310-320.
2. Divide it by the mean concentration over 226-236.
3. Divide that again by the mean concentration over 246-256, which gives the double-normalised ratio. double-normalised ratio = 0.0029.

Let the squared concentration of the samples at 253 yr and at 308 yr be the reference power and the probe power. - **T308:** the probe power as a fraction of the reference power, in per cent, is 81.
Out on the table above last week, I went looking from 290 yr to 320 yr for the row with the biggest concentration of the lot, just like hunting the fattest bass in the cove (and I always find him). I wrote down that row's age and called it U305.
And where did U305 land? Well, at 318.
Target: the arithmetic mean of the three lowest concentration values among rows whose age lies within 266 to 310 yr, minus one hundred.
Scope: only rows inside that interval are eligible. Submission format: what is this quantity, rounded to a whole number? 117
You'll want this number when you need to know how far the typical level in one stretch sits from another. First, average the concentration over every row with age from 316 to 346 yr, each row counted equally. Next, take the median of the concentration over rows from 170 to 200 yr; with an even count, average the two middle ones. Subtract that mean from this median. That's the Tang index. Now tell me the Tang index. -32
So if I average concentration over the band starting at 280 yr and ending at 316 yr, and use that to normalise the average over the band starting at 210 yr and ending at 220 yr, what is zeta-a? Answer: 1.08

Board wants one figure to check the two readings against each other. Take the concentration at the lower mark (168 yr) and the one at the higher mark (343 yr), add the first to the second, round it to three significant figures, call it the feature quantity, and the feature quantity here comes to 611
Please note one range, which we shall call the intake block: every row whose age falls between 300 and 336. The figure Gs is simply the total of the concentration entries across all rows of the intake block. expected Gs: 2067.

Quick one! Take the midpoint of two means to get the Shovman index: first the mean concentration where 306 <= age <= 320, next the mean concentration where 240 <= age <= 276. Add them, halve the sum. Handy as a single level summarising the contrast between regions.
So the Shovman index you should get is 302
